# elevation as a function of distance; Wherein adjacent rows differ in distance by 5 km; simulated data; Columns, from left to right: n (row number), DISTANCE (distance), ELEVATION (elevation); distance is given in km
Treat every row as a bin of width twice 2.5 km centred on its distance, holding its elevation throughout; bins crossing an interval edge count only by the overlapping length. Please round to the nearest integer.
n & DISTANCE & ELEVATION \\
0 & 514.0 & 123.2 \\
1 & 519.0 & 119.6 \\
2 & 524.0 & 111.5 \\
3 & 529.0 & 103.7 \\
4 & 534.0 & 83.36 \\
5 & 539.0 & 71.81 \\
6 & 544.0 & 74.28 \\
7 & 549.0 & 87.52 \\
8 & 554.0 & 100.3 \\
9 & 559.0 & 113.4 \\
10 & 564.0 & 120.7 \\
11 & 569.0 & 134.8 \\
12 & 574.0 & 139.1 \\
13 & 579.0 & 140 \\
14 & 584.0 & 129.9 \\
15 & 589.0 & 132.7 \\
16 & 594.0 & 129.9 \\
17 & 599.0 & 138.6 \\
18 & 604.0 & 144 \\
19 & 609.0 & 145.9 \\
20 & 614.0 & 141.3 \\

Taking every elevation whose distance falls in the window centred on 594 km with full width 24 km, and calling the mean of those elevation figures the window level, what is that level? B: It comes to 135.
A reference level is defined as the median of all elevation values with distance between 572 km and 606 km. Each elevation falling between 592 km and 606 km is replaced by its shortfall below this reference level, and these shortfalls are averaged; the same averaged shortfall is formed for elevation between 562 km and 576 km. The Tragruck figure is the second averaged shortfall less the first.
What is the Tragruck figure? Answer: 6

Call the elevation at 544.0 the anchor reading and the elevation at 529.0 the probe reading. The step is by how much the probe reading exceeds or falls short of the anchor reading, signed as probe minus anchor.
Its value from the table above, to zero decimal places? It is 29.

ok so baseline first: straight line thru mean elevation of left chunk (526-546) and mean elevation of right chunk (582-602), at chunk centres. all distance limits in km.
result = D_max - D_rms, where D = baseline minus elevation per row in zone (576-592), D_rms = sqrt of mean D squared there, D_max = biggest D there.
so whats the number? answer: -13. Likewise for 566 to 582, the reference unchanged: -39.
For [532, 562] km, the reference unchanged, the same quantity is 6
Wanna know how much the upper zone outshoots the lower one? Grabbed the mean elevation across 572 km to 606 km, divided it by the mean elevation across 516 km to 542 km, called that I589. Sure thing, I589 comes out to 1.39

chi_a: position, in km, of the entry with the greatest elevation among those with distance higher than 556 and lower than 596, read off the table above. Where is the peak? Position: 579.0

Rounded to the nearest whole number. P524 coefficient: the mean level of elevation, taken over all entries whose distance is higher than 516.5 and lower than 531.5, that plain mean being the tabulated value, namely 112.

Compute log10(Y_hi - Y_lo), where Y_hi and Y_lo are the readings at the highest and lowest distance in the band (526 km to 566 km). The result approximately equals 1.230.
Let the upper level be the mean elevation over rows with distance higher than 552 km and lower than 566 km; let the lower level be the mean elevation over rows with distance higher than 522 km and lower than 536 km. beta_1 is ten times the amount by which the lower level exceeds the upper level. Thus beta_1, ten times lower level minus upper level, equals -119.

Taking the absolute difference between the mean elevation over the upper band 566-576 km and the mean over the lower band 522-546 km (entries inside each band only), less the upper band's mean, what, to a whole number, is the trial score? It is -89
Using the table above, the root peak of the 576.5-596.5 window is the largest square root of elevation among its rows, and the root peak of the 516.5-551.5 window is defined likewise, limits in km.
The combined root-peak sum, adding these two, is 22.8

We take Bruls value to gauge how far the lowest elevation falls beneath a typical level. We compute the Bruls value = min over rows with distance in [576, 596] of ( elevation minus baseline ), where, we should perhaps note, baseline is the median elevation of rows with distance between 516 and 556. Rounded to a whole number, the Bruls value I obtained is 36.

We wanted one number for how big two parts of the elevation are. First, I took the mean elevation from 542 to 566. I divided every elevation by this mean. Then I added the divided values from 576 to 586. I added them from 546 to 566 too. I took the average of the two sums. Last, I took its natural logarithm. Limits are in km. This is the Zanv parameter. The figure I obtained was 1.2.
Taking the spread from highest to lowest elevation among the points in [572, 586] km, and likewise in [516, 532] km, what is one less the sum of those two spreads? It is -25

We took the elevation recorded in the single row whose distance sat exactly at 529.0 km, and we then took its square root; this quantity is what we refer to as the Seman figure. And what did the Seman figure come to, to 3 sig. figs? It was 10.2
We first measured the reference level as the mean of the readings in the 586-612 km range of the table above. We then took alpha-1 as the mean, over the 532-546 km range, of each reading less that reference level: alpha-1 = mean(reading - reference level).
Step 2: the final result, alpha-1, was -62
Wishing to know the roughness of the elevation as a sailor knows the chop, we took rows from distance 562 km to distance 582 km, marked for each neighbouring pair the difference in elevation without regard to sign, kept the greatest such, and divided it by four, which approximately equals 3.5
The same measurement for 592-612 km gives 2.2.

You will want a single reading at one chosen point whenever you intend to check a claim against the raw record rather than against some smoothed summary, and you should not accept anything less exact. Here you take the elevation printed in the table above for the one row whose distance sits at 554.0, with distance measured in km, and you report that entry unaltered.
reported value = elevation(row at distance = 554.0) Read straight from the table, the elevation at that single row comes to 100.3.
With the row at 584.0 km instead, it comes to 129.9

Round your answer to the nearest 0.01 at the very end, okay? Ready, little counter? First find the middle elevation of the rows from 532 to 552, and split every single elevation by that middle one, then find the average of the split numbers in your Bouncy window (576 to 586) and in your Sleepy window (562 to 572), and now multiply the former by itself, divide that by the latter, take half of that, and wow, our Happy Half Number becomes 0.90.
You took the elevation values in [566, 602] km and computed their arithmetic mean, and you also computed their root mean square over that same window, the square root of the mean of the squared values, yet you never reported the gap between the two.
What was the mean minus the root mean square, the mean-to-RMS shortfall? -0.1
